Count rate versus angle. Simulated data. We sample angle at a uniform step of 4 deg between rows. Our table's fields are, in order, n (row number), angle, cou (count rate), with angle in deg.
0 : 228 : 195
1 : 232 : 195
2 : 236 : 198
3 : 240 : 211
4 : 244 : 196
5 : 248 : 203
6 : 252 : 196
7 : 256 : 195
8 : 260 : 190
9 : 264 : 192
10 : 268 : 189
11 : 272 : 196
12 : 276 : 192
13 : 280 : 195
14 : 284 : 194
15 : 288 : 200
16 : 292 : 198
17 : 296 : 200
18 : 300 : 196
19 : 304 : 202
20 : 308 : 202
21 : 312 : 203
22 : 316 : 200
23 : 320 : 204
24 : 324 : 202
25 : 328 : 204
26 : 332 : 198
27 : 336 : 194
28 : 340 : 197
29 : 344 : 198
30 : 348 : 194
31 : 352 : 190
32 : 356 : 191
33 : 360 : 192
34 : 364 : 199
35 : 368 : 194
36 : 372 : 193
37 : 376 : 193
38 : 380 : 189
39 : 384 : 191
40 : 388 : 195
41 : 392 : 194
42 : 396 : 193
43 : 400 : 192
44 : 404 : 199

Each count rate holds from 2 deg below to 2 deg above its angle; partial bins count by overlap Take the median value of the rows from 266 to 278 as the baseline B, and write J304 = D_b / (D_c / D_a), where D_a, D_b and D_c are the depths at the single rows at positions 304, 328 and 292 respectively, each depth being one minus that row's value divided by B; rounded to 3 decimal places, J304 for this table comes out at -0.104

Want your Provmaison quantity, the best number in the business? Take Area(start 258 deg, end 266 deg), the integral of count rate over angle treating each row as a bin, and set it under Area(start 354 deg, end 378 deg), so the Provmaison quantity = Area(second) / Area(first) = 3.0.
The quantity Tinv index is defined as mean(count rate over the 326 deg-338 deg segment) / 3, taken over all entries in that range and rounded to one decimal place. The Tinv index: 66.2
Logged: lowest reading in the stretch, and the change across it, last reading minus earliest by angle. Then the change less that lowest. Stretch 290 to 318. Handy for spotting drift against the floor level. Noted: -194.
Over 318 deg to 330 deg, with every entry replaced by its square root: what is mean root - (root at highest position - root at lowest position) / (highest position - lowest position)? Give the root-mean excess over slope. 14.3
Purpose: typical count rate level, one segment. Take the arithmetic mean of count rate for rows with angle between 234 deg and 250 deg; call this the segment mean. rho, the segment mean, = 202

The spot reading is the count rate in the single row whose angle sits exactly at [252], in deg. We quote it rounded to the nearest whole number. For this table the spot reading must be 196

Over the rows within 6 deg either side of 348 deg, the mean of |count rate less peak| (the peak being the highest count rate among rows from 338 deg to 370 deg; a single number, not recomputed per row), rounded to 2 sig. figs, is 5.0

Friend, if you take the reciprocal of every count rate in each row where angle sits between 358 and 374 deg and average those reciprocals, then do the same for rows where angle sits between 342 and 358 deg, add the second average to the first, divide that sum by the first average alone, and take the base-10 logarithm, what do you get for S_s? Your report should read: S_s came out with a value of 0.302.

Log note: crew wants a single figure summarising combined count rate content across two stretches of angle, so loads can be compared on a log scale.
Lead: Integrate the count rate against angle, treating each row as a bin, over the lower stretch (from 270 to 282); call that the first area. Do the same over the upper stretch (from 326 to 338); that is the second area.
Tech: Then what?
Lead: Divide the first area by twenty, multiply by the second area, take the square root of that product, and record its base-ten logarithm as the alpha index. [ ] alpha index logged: 2.72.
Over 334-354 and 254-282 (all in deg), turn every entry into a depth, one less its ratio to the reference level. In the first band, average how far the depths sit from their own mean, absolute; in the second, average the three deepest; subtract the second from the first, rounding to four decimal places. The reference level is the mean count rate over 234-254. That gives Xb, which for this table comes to -0.0406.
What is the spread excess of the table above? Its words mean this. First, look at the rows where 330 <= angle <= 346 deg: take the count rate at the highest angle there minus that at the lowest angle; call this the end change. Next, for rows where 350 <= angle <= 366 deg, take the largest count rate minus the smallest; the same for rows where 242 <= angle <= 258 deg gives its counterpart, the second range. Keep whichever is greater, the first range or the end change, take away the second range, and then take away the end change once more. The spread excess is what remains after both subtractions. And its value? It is 1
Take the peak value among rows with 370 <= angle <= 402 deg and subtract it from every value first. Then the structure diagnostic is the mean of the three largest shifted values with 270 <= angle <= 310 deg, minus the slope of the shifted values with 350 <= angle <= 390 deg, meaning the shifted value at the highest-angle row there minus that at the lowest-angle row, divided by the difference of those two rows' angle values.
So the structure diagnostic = 6.2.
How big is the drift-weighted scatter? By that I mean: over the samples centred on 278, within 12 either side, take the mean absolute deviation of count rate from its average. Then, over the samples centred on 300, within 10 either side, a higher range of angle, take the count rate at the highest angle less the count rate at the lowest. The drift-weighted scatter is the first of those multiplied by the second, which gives 11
